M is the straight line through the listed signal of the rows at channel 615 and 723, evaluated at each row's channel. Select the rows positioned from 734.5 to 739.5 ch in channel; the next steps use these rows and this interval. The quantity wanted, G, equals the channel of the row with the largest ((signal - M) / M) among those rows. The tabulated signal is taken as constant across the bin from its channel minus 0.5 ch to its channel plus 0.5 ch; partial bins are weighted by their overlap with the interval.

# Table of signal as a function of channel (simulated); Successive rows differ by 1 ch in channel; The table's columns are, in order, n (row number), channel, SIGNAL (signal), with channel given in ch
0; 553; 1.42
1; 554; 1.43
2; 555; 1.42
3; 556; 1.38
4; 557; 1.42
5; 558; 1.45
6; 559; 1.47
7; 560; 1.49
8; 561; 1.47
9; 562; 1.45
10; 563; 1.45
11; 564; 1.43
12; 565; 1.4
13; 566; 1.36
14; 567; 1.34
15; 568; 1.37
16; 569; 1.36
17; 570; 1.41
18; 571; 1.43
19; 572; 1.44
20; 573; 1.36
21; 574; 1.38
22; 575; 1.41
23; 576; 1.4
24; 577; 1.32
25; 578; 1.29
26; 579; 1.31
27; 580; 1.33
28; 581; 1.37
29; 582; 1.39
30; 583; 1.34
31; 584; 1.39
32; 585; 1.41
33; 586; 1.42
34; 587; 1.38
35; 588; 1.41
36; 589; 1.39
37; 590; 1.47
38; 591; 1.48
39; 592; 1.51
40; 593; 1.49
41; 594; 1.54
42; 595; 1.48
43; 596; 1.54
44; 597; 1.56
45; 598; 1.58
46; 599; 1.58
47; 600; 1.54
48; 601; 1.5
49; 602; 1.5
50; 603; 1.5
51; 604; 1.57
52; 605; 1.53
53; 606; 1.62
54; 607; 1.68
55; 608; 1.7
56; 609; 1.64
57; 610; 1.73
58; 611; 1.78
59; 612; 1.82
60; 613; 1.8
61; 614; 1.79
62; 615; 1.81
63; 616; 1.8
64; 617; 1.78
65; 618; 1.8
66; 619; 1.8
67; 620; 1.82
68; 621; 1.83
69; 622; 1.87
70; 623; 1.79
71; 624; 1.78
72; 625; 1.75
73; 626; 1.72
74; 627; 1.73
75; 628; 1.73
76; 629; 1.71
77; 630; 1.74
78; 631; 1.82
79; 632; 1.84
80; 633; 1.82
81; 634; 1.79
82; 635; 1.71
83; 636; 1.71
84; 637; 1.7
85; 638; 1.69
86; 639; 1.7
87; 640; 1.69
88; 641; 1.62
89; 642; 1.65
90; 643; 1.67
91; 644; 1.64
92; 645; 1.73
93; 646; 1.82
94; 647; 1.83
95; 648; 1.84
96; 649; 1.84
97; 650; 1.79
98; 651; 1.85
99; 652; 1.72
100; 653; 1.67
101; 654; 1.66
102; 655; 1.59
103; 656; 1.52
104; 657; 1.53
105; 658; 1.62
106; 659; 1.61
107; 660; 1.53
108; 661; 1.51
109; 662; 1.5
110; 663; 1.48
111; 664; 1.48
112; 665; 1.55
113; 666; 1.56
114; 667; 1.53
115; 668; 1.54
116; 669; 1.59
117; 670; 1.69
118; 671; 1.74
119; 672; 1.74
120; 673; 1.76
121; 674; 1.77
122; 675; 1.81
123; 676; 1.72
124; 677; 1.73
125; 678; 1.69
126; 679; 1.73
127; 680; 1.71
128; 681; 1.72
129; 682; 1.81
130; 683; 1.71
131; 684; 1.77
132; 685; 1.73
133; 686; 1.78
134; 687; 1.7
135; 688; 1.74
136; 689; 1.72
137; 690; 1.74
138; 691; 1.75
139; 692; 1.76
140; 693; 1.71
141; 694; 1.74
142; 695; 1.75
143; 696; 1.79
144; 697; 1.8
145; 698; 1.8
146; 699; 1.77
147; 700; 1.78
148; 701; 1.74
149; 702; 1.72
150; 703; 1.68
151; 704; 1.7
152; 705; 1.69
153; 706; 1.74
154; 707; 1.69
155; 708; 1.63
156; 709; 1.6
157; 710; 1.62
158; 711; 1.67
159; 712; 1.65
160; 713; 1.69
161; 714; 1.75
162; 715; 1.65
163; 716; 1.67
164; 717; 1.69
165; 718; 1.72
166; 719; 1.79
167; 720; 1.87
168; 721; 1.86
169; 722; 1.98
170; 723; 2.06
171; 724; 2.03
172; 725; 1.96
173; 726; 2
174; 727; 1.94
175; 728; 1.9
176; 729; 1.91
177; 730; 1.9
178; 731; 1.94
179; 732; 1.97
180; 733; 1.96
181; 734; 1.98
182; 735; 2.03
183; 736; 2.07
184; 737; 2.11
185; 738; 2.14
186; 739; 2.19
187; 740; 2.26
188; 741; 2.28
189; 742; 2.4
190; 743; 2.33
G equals 739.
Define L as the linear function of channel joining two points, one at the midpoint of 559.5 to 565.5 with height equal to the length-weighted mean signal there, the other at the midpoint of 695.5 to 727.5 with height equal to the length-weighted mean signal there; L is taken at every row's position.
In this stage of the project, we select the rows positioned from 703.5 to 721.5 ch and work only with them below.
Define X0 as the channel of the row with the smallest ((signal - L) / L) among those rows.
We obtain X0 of 709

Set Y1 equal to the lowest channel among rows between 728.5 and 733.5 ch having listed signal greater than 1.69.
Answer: 729 ch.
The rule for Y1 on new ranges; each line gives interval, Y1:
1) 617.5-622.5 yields 618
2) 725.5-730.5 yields 726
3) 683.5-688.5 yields 684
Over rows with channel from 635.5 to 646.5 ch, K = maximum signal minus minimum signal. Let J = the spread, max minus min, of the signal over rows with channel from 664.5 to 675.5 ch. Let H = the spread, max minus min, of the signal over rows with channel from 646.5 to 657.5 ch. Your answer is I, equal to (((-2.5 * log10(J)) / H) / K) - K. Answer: 21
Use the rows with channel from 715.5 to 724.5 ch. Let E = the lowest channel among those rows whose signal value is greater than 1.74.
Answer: 719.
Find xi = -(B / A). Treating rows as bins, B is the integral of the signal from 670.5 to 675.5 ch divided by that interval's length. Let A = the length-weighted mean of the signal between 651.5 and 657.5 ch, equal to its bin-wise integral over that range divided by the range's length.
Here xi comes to -1.09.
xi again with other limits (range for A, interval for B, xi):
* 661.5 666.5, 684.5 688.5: -1.15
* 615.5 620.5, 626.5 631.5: -0.97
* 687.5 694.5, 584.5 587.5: -0.81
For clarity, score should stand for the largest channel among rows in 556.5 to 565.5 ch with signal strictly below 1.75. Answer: 565 ch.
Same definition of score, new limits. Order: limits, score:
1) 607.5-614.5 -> 610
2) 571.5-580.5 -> 580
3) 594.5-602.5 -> 602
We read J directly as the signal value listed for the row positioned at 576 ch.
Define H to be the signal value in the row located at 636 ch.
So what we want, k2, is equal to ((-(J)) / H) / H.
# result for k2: -0.48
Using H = 1.71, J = 1.4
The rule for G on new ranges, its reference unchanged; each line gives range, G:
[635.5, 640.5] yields 636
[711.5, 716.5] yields 714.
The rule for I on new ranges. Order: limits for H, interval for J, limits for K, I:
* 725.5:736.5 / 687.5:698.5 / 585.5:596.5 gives 96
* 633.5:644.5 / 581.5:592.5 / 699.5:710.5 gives 63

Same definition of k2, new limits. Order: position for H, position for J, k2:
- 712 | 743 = -0.86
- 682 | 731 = -0.59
